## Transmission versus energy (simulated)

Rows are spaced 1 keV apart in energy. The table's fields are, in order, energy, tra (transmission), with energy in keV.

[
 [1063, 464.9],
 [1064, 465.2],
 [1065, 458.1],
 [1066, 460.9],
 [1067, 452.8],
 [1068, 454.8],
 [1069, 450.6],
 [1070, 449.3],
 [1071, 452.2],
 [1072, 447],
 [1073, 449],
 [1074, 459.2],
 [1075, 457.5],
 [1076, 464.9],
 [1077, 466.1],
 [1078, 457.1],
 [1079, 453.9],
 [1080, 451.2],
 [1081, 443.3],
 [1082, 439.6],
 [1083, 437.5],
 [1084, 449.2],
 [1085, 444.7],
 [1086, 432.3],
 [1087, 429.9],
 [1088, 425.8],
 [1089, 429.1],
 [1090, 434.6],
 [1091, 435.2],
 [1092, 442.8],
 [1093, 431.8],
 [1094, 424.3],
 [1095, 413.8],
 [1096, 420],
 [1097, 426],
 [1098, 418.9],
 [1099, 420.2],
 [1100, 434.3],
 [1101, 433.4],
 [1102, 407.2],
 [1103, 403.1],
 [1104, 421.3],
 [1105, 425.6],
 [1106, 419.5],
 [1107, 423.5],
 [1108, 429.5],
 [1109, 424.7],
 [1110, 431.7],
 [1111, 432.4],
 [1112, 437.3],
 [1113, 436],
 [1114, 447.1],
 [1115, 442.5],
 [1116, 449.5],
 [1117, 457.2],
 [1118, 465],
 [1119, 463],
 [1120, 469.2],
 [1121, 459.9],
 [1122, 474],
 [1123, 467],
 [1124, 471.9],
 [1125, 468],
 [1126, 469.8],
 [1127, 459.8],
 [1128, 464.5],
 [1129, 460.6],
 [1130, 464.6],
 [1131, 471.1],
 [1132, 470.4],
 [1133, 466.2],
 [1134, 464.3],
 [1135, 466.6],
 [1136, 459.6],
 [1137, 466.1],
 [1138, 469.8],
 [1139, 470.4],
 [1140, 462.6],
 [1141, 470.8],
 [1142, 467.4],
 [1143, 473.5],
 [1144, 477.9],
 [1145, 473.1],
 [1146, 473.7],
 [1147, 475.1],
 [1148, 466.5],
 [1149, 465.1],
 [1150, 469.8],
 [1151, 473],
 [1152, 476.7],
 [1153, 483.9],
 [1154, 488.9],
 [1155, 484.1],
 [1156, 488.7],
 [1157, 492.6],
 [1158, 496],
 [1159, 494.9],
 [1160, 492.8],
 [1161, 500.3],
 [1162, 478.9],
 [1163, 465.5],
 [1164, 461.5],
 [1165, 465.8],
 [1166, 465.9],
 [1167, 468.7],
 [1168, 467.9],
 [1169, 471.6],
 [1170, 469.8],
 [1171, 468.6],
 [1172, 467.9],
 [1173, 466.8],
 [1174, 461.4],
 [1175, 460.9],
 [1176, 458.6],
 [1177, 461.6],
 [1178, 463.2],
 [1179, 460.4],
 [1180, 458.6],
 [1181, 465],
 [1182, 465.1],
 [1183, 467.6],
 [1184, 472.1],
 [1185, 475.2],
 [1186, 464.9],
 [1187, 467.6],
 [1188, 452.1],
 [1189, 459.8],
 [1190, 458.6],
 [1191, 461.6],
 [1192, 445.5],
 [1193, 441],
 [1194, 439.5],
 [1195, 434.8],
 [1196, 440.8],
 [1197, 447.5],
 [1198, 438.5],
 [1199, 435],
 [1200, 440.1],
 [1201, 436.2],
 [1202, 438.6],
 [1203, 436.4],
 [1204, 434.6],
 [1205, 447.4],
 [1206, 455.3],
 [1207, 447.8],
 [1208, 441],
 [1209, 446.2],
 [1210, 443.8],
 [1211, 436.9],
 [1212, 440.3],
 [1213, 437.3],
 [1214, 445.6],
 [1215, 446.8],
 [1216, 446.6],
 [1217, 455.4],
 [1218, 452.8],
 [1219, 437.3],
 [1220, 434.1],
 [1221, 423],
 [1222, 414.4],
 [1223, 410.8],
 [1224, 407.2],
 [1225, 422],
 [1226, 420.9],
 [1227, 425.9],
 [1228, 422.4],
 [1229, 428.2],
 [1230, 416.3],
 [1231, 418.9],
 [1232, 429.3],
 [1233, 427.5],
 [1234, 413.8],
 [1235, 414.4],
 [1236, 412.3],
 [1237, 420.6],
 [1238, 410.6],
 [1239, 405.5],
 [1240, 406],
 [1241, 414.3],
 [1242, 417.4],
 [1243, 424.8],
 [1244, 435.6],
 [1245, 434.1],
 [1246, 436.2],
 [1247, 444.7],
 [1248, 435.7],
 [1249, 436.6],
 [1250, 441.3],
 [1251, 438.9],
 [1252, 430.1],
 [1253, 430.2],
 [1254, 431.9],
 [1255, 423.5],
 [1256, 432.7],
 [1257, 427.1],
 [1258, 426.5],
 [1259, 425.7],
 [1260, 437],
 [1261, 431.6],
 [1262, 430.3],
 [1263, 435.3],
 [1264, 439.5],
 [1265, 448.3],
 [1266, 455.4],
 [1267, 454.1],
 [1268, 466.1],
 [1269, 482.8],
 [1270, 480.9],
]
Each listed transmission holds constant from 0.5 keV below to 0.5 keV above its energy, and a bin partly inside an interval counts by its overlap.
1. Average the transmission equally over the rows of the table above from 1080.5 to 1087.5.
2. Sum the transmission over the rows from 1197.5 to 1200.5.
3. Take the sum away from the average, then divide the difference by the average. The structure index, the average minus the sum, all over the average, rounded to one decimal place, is -2.0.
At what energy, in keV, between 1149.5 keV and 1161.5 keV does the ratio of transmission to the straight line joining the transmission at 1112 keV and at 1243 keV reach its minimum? 1150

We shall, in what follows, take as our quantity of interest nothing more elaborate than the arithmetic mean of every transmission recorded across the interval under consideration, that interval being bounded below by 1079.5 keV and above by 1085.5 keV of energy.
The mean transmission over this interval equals 444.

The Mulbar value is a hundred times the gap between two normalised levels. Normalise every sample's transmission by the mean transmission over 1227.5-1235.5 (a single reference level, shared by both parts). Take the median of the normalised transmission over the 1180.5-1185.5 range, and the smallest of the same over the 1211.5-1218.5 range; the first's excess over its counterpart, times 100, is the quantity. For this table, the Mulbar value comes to 7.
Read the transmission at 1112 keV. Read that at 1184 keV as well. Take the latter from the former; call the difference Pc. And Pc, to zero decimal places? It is -35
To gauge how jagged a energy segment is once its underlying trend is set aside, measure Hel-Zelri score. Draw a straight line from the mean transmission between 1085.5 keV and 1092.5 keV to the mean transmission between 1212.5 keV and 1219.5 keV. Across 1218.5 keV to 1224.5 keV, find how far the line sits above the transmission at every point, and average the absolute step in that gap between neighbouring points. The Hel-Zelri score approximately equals 6.1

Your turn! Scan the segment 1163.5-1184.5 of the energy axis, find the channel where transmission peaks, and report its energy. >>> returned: 1184 keV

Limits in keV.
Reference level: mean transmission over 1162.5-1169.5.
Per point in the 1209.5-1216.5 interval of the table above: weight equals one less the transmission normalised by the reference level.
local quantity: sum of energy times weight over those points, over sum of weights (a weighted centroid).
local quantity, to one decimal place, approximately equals 1212.8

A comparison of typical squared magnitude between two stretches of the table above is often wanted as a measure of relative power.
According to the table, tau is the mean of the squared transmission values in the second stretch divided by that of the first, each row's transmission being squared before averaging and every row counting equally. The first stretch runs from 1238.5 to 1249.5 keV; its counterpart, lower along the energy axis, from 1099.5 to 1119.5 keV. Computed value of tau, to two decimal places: 1.04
